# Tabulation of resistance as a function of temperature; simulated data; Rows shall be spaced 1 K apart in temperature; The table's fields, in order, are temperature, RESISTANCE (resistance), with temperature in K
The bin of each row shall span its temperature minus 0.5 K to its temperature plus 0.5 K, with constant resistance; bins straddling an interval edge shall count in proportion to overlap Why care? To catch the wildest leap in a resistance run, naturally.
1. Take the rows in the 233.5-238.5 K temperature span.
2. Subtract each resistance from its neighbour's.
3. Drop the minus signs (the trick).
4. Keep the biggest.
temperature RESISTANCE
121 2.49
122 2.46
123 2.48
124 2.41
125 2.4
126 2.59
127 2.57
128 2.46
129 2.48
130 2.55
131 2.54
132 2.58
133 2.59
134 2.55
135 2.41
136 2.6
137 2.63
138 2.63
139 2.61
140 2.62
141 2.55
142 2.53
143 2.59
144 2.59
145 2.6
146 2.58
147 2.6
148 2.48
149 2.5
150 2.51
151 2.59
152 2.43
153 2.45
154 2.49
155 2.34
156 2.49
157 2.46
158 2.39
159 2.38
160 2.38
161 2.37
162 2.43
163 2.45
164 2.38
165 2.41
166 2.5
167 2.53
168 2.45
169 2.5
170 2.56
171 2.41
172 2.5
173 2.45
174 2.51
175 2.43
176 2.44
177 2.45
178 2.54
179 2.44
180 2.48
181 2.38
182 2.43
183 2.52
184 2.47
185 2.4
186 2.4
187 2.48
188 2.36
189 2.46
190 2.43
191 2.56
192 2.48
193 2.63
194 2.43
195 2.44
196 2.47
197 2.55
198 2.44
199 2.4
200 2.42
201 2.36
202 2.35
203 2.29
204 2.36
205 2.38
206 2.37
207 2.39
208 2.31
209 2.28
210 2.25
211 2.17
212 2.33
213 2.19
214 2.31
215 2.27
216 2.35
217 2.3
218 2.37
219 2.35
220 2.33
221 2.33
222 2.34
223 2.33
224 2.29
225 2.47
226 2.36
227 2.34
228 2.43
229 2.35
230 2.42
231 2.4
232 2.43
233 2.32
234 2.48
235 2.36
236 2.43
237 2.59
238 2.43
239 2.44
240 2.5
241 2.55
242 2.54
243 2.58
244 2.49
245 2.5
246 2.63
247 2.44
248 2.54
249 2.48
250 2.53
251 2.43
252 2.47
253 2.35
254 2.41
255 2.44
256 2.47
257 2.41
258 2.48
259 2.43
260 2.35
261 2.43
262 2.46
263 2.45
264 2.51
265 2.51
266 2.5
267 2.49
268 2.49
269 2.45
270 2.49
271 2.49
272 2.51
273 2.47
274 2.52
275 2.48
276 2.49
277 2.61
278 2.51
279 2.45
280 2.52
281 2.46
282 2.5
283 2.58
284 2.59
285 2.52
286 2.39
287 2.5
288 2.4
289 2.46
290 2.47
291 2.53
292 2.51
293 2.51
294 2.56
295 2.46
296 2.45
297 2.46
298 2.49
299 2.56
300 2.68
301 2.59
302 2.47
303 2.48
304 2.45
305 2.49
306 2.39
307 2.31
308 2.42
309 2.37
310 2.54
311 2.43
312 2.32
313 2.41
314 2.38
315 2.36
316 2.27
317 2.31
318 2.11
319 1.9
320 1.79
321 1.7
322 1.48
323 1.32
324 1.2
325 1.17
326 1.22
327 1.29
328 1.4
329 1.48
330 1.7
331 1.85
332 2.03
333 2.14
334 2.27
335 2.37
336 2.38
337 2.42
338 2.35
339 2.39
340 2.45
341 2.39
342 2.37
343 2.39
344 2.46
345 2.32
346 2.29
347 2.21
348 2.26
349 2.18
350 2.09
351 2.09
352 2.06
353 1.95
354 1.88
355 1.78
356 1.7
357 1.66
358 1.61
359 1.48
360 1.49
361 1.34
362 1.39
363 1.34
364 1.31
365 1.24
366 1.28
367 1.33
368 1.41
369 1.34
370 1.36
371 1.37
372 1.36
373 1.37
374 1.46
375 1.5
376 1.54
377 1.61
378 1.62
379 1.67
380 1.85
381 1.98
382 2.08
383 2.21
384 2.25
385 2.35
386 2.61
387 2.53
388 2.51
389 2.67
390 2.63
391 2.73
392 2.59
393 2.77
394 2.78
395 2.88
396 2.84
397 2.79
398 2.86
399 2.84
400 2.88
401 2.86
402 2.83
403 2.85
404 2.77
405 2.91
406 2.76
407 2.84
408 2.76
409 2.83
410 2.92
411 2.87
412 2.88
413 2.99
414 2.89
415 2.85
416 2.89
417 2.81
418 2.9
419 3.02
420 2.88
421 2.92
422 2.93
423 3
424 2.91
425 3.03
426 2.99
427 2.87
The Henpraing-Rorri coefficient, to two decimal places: 0.16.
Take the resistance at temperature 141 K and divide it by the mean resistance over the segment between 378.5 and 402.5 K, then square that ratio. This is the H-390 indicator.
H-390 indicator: 1.0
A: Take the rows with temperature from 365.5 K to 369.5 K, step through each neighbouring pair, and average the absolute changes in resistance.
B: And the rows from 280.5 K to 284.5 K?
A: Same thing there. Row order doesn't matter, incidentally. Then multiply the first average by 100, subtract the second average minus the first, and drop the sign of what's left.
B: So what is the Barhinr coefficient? 6.7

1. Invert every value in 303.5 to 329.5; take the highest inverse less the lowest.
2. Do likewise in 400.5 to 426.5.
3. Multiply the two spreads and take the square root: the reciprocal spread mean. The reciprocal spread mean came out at 0.122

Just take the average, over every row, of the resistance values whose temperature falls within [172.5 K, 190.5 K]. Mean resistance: 2.45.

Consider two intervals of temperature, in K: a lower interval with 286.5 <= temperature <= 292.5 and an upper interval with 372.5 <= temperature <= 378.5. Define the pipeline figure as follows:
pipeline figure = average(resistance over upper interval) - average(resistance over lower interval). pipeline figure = -1.0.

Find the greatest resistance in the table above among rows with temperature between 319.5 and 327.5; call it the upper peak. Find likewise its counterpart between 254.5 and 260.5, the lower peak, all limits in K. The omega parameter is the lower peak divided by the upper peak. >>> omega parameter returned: 1.4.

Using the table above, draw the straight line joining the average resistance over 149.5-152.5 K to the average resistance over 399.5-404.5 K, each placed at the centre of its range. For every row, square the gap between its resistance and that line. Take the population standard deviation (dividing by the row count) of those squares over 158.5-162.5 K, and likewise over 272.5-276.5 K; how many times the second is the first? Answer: 1.2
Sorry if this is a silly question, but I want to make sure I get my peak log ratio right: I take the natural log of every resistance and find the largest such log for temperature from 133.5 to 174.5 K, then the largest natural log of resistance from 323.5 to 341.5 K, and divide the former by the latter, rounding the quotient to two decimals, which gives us 1.08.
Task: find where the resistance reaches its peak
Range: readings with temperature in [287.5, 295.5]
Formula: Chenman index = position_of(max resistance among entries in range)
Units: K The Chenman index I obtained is 294 K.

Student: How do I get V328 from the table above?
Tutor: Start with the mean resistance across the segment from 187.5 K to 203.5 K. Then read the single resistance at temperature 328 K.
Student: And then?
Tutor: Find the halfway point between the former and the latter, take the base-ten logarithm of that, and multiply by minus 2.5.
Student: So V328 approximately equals -0.71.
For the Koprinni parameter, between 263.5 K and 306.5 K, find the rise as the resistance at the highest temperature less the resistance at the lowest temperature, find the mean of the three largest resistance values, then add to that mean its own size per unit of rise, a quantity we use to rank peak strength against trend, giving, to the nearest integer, -19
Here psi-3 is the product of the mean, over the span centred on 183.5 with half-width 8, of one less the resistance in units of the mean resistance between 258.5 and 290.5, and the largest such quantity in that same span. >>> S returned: 0.001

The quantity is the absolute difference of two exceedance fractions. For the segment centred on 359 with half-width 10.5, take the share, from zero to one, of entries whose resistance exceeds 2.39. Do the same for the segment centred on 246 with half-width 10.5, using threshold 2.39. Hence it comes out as 1.0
